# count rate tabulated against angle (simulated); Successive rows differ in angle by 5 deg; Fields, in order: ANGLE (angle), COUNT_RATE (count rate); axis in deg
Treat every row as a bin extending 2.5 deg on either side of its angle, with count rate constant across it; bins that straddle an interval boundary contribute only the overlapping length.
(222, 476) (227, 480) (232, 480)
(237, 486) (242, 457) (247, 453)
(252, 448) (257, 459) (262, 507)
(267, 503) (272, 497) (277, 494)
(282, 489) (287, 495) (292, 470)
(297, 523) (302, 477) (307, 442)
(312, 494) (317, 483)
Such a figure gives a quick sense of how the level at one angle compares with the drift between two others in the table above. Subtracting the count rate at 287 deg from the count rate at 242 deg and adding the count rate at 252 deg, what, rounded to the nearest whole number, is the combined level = 410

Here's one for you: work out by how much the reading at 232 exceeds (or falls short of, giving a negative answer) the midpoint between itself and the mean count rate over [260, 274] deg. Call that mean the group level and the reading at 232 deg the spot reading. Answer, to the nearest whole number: -11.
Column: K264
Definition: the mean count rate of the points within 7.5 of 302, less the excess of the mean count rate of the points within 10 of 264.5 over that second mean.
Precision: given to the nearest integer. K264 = 470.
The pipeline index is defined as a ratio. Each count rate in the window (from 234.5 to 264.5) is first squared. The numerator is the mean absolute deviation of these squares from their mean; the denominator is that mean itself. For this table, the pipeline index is 0.081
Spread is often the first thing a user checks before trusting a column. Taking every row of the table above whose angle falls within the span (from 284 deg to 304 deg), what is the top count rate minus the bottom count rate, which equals 53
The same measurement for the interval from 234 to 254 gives 38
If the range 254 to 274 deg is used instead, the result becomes 48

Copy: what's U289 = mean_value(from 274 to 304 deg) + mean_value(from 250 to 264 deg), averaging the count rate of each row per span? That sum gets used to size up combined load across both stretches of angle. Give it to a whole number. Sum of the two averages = 963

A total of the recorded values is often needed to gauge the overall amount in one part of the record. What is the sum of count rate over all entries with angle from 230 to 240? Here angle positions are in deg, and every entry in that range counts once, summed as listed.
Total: 966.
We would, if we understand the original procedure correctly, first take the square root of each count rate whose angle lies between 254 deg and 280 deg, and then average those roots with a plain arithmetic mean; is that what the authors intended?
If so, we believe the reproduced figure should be 22.2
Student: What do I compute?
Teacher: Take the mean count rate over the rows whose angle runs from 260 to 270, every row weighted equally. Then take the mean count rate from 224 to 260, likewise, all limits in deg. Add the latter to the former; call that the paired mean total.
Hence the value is 971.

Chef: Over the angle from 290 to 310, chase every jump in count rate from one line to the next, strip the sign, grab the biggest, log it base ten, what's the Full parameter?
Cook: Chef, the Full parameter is 1.72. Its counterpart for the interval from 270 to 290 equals 0.78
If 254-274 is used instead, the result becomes 1.68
